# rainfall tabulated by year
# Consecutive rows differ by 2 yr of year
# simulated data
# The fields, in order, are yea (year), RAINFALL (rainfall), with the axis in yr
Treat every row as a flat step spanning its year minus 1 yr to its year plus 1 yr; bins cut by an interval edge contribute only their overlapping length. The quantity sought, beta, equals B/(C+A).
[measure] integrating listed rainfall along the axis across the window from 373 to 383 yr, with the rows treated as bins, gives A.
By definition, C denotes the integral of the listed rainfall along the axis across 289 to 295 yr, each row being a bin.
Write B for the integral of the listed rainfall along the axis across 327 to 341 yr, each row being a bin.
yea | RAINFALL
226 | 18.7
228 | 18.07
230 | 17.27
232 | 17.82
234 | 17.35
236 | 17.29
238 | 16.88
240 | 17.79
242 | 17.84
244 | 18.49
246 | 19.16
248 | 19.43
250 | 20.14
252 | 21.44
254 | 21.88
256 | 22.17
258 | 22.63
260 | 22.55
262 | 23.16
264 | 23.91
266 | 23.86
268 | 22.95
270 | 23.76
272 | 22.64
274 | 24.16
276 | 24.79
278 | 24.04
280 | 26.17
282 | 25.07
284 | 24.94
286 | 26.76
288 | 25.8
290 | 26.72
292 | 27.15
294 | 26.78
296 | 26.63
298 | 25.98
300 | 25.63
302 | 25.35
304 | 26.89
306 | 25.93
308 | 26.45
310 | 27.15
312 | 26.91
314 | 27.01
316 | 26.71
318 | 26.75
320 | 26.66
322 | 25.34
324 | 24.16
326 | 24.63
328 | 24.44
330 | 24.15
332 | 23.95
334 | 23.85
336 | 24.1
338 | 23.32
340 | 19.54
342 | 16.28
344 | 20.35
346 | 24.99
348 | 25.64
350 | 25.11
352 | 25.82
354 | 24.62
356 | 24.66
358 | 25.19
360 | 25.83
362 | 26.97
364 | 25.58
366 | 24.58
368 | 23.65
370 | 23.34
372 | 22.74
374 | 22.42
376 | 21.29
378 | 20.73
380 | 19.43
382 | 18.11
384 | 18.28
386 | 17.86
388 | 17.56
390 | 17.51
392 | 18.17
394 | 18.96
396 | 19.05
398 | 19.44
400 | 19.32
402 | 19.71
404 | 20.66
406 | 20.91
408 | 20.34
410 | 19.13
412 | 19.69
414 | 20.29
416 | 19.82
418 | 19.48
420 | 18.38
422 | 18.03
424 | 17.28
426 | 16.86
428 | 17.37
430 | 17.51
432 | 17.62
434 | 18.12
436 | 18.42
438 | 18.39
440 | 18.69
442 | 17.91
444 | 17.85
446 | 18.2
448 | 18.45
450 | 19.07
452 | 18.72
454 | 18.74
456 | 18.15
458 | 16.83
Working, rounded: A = 204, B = 327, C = 161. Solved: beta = 0.9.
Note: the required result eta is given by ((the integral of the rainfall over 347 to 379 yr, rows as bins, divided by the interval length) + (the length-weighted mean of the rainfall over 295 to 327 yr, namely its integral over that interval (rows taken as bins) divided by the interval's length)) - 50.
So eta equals 0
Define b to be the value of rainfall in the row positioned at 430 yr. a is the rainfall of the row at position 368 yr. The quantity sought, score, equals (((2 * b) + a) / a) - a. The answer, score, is -21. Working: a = 23.65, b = 17.51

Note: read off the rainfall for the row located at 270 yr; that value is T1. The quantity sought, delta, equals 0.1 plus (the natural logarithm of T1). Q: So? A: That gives 3.3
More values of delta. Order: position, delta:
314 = 3.4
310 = 3.4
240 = 3.0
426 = 2.9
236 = 3.0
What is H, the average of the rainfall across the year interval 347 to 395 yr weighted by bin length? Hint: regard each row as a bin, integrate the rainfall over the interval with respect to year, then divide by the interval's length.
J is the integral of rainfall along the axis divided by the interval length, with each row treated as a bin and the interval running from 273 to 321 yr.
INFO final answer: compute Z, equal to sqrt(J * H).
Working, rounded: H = 22.3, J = 26.1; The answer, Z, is 24.1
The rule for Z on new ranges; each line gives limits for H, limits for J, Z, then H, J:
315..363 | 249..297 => 24.2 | 24.3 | 24.2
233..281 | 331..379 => 22.5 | 21.4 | 23.5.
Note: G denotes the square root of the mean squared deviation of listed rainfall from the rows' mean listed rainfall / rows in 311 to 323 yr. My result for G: 0.56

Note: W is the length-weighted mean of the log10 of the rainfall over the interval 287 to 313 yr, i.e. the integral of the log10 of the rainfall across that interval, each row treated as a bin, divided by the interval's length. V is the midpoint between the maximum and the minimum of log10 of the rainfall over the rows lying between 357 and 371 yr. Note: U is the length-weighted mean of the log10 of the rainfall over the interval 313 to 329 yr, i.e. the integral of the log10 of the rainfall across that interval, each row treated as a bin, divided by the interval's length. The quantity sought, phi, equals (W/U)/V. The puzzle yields 0.721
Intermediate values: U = 1.41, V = 1.40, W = 1.42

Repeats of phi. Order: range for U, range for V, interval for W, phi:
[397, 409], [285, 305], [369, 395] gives 0.700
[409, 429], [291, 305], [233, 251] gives 0.700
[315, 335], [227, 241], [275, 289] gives 0.808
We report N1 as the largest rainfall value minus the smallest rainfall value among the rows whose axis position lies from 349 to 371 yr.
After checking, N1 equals 3.63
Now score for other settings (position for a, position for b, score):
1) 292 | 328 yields -24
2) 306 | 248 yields -23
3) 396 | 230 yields -16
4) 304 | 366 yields -24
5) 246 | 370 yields -16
